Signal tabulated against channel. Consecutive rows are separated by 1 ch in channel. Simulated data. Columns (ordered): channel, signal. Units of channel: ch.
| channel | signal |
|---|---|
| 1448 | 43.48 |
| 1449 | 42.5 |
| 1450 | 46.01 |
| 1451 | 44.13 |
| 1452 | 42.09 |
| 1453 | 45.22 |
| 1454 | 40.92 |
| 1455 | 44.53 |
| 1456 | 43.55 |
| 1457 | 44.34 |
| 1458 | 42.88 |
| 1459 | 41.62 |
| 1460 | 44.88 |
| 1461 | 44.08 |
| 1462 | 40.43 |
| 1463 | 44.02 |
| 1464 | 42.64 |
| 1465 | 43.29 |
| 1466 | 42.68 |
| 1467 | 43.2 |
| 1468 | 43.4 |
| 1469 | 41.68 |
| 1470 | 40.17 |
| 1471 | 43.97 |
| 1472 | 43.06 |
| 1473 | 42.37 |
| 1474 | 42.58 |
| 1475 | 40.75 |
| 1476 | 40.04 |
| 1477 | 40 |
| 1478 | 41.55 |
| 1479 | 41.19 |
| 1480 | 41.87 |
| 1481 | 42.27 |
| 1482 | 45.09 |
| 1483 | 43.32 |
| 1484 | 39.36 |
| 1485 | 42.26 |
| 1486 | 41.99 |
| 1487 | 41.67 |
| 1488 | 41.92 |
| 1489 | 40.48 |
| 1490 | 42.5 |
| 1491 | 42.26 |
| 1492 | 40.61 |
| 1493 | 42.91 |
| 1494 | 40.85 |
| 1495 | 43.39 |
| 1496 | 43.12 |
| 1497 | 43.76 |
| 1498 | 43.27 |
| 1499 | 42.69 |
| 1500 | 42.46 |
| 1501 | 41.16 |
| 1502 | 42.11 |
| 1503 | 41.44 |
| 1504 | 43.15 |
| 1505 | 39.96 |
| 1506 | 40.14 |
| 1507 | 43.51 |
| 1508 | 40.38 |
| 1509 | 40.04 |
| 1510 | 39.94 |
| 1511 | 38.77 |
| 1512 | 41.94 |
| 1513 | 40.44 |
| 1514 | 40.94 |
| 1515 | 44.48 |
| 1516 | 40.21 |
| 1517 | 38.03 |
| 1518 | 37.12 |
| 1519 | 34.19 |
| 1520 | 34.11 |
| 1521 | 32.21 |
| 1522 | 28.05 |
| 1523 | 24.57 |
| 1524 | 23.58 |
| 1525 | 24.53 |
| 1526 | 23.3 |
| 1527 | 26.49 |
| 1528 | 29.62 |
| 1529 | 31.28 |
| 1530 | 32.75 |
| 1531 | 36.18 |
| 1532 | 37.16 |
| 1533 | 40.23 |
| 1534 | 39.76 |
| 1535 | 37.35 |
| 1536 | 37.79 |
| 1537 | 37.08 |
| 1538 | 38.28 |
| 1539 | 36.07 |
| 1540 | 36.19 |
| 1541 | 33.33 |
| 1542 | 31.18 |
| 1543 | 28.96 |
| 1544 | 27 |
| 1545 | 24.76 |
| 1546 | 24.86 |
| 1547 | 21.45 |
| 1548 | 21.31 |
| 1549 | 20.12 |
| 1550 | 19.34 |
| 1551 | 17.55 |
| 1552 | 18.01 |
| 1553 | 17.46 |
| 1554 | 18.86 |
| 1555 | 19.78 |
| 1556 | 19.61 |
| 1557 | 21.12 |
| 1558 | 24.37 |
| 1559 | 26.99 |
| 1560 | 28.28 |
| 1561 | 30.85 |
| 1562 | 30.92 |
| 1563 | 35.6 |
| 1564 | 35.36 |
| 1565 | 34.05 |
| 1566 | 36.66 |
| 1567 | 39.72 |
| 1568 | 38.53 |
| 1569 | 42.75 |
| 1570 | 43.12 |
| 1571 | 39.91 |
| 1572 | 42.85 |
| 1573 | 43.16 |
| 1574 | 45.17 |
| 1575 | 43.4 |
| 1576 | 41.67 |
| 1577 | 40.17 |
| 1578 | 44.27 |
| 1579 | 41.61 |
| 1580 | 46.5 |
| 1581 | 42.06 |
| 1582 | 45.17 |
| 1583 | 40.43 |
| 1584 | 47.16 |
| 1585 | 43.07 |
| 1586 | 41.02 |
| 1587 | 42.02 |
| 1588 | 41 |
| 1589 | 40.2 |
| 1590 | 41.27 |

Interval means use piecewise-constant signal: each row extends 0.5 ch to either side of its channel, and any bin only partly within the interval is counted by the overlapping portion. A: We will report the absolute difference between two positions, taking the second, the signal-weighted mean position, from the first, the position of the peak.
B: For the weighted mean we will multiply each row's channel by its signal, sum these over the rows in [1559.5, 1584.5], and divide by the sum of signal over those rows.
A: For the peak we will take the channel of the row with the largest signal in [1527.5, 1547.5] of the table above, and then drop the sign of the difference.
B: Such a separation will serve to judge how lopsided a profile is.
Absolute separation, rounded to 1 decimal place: 39.7 ch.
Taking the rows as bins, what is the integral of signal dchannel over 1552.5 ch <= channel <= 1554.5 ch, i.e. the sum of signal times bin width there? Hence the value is 36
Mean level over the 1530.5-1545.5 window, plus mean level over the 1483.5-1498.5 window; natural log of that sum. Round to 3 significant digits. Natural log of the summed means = 4.34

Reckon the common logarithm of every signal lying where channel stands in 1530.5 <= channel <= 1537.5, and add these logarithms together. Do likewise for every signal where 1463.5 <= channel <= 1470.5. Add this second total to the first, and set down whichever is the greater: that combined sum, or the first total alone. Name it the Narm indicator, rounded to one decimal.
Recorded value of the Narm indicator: 22.4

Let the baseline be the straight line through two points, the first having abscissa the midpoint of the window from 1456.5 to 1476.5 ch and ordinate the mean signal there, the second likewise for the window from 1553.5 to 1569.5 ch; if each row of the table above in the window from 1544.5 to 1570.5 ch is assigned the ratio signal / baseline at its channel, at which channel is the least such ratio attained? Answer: 1551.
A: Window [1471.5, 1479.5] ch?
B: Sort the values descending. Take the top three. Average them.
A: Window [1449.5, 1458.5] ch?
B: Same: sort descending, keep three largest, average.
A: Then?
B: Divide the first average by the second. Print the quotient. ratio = 0.94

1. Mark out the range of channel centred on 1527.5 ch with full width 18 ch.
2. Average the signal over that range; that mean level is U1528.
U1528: 32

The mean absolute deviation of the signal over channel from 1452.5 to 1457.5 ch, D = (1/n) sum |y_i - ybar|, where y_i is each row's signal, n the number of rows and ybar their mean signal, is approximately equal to 1.2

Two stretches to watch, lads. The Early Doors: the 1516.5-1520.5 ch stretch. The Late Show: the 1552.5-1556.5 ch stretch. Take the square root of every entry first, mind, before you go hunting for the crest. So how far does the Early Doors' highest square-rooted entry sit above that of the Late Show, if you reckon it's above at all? 1.7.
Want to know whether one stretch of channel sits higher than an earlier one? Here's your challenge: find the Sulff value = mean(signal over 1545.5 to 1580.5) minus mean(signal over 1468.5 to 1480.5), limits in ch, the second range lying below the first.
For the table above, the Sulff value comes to -10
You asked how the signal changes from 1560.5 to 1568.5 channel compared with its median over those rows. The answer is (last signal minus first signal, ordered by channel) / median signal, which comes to 0.22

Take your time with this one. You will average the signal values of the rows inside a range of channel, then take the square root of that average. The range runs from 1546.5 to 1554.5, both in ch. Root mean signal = 4.39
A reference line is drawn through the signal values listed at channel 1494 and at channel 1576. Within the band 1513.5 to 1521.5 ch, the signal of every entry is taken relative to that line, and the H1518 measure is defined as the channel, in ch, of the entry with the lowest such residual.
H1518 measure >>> 1521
